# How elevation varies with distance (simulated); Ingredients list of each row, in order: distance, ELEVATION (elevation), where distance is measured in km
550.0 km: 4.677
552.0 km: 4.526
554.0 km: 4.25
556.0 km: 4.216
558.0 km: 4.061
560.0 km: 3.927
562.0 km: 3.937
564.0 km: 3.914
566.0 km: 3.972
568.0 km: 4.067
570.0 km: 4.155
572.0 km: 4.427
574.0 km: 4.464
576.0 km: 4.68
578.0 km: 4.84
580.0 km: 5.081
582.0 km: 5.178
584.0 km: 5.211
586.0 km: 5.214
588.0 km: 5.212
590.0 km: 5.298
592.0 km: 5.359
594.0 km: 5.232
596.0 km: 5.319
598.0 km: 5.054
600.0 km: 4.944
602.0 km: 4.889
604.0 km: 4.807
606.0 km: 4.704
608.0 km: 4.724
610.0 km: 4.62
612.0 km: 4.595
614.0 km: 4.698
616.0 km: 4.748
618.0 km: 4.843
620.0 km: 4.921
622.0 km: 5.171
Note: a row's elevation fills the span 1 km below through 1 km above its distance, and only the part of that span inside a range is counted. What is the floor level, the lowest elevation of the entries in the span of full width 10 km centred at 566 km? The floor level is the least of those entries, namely 3.914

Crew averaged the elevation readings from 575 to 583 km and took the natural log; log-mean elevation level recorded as 1.60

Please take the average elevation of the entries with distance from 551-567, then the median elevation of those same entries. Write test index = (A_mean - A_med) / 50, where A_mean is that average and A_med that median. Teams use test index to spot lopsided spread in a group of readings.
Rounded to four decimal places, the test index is 0.0017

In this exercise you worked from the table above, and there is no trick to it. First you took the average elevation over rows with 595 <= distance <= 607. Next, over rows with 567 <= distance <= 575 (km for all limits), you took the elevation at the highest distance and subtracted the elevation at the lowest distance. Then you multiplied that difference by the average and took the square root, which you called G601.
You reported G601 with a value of 1.4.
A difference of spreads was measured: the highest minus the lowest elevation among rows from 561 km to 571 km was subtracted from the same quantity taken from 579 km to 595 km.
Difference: 0.0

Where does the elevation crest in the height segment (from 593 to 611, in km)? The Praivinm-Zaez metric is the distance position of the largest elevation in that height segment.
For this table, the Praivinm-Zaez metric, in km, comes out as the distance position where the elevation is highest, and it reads 596.0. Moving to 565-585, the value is 584.0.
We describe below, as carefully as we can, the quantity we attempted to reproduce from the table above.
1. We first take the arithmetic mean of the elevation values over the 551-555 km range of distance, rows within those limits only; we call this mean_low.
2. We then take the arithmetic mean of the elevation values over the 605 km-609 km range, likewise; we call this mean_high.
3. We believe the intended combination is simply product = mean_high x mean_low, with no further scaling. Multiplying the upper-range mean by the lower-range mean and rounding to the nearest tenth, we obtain 20.7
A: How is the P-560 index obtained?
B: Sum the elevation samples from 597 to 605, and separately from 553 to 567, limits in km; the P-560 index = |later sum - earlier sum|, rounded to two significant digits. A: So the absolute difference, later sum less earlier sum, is 8.6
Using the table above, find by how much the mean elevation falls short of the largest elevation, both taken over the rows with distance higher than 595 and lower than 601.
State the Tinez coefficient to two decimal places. 0.21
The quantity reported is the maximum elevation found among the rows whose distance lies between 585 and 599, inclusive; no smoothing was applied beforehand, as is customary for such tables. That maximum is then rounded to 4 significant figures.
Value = 5.359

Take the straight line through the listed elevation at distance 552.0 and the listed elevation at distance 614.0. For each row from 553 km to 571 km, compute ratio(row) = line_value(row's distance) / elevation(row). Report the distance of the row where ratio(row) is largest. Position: 564.0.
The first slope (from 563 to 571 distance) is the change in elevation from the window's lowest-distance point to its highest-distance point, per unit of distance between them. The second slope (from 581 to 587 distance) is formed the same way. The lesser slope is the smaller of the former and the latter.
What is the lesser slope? 0.01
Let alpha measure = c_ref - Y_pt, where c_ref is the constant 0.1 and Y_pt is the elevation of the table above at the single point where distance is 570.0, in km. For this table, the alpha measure -4.1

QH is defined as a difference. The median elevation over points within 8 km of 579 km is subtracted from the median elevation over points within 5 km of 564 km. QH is -1.0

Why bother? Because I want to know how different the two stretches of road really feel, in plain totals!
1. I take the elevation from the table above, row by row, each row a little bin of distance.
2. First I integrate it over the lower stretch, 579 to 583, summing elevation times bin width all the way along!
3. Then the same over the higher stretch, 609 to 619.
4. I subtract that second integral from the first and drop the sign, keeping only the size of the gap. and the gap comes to 26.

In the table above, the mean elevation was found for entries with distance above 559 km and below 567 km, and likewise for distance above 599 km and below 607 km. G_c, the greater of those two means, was 4.84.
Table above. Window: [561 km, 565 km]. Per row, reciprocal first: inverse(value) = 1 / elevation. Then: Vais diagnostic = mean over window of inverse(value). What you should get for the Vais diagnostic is 0.25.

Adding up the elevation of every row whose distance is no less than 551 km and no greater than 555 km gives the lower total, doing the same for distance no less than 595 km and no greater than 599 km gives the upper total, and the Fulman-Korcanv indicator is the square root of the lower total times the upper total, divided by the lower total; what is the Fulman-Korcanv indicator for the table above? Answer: 1.09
